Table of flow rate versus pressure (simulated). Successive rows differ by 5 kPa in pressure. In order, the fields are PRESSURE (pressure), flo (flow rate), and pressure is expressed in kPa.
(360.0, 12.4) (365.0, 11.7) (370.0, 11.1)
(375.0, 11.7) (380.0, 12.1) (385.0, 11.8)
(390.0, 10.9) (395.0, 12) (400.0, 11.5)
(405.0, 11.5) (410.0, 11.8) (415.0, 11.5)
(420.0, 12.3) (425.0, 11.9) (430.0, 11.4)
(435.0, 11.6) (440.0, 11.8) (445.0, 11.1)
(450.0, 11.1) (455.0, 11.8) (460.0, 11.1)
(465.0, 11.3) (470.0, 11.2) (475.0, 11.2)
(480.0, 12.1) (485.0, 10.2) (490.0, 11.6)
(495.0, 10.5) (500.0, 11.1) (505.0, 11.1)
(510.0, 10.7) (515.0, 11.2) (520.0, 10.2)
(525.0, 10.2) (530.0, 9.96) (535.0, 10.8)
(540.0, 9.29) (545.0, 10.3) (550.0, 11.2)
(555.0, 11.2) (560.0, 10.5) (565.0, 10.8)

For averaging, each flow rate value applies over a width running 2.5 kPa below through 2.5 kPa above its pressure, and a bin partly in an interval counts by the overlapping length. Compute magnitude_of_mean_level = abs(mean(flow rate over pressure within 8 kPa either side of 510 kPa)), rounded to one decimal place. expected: 11.0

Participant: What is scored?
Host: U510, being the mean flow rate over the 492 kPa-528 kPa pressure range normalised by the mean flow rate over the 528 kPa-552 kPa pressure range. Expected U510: 1.04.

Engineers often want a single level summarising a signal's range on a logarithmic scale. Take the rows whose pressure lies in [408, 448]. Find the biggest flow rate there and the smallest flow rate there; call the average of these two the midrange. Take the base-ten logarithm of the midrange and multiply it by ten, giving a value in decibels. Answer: 10.7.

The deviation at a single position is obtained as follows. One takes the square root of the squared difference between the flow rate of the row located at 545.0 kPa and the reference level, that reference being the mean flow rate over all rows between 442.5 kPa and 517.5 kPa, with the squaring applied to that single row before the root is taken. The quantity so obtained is 0.85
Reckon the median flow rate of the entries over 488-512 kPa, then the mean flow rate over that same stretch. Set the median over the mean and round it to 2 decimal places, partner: 1.01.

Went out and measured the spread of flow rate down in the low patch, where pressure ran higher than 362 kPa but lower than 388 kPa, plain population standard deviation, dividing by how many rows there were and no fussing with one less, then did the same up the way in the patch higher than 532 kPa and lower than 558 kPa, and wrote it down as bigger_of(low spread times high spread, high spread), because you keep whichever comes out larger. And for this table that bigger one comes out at 0.7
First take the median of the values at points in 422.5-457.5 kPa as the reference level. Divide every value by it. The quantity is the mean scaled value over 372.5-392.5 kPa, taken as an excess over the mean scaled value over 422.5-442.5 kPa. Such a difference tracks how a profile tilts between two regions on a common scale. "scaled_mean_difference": 0.00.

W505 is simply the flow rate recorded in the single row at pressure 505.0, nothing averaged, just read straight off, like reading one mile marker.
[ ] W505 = 11.1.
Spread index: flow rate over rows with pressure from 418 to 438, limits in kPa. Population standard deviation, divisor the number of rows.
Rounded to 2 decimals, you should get 0.34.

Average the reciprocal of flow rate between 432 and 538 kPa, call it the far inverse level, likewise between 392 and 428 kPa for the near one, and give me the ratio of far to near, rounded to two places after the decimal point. 1.07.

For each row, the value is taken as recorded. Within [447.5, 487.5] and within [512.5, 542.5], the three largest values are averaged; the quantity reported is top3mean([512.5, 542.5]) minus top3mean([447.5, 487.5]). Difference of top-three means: -1.0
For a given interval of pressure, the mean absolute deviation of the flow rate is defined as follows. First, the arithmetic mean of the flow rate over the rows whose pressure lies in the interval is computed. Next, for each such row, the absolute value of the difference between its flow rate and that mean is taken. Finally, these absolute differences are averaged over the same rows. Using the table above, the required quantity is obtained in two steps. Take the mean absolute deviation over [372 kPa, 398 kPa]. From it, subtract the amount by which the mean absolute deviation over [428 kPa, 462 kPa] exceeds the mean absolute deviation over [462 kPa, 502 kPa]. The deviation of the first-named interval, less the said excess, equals 0.459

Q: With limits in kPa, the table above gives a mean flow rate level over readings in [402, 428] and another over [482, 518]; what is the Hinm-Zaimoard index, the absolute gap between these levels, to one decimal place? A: 0.9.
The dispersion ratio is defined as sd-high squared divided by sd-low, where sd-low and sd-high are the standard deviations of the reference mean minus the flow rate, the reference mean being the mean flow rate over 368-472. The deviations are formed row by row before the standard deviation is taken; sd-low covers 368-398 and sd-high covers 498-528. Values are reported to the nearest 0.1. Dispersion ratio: 0.4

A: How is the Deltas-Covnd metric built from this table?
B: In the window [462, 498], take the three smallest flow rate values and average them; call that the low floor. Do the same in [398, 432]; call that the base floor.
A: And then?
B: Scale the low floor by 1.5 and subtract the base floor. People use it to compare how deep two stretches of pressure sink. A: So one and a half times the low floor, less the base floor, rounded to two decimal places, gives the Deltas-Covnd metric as 4.48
